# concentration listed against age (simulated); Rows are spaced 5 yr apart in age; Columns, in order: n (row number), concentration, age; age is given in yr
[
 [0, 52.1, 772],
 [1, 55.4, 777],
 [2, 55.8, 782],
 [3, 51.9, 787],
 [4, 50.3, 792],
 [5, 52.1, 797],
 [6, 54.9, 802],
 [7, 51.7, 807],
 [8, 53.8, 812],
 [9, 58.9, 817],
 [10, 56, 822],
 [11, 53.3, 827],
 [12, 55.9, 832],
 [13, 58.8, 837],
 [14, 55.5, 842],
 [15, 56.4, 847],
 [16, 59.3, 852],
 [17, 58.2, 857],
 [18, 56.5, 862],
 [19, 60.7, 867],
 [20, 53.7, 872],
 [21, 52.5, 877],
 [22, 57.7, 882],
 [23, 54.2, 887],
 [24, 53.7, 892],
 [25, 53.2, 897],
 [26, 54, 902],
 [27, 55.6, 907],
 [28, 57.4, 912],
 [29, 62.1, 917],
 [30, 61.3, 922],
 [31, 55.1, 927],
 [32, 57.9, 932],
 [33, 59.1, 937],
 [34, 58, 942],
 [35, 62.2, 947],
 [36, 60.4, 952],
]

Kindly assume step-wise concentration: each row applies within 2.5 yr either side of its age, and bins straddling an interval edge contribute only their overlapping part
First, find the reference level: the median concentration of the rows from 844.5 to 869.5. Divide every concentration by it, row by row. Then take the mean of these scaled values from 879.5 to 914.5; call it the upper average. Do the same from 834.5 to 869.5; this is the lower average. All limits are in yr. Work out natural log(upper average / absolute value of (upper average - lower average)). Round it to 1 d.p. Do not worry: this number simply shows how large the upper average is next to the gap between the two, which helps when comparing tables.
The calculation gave 3.0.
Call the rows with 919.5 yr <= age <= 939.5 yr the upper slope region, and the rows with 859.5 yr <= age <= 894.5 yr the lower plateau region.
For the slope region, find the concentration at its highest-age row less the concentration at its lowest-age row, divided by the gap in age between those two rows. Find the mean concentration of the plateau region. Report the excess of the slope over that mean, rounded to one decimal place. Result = -55.7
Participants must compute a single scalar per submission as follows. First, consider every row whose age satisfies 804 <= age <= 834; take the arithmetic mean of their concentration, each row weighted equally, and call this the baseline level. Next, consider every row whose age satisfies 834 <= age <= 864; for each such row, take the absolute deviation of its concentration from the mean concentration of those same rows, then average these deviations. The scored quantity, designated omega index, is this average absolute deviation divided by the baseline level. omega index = 0.024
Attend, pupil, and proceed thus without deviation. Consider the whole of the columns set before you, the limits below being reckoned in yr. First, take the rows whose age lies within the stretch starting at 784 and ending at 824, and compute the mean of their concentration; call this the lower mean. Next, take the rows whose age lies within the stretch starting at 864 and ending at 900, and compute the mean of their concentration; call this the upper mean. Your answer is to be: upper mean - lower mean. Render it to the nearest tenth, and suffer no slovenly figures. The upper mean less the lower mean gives 1.4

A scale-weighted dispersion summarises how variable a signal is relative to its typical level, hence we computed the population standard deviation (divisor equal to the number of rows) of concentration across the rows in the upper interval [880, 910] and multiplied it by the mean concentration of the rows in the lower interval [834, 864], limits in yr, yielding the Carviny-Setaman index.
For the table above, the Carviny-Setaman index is 87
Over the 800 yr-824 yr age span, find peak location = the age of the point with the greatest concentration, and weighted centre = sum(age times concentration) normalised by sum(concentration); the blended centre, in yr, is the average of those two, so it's 814.6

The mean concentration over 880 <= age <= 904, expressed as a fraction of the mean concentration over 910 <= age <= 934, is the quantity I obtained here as 0.93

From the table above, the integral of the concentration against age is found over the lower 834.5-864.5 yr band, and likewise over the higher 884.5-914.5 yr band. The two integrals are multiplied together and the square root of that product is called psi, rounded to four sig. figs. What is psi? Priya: 1681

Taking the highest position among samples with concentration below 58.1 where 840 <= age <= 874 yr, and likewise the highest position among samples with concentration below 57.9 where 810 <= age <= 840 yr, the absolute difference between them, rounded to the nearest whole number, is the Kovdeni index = 40 yr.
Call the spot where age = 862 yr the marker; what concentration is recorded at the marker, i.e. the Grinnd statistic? 56.5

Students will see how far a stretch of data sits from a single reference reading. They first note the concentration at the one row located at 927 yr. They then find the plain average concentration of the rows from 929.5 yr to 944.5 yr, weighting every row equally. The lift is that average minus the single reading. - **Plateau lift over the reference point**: 3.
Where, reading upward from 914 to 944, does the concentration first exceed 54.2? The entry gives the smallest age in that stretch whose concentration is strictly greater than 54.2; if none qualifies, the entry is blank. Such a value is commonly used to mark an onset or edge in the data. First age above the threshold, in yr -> 917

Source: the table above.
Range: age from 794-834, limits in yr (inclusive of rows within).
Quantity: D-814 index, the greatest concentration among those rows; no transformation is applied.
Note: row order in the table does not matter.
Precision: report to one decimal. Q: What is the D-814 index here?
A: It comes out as 58.9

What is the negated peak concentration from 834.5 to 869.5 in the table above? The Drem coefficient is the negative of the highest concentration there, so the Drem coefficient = -61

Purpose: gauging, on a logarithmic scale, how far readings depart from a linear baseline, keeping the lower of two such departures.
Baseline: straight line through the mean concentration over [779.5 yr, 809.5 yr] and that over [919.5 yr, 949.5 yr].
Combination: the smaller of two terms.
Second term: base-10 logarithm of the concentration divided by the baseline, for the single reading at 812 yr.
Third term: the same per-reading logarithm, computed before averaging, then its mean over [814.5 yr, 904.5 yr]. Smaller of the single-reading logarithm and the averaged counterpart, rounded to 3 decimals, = 0.002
